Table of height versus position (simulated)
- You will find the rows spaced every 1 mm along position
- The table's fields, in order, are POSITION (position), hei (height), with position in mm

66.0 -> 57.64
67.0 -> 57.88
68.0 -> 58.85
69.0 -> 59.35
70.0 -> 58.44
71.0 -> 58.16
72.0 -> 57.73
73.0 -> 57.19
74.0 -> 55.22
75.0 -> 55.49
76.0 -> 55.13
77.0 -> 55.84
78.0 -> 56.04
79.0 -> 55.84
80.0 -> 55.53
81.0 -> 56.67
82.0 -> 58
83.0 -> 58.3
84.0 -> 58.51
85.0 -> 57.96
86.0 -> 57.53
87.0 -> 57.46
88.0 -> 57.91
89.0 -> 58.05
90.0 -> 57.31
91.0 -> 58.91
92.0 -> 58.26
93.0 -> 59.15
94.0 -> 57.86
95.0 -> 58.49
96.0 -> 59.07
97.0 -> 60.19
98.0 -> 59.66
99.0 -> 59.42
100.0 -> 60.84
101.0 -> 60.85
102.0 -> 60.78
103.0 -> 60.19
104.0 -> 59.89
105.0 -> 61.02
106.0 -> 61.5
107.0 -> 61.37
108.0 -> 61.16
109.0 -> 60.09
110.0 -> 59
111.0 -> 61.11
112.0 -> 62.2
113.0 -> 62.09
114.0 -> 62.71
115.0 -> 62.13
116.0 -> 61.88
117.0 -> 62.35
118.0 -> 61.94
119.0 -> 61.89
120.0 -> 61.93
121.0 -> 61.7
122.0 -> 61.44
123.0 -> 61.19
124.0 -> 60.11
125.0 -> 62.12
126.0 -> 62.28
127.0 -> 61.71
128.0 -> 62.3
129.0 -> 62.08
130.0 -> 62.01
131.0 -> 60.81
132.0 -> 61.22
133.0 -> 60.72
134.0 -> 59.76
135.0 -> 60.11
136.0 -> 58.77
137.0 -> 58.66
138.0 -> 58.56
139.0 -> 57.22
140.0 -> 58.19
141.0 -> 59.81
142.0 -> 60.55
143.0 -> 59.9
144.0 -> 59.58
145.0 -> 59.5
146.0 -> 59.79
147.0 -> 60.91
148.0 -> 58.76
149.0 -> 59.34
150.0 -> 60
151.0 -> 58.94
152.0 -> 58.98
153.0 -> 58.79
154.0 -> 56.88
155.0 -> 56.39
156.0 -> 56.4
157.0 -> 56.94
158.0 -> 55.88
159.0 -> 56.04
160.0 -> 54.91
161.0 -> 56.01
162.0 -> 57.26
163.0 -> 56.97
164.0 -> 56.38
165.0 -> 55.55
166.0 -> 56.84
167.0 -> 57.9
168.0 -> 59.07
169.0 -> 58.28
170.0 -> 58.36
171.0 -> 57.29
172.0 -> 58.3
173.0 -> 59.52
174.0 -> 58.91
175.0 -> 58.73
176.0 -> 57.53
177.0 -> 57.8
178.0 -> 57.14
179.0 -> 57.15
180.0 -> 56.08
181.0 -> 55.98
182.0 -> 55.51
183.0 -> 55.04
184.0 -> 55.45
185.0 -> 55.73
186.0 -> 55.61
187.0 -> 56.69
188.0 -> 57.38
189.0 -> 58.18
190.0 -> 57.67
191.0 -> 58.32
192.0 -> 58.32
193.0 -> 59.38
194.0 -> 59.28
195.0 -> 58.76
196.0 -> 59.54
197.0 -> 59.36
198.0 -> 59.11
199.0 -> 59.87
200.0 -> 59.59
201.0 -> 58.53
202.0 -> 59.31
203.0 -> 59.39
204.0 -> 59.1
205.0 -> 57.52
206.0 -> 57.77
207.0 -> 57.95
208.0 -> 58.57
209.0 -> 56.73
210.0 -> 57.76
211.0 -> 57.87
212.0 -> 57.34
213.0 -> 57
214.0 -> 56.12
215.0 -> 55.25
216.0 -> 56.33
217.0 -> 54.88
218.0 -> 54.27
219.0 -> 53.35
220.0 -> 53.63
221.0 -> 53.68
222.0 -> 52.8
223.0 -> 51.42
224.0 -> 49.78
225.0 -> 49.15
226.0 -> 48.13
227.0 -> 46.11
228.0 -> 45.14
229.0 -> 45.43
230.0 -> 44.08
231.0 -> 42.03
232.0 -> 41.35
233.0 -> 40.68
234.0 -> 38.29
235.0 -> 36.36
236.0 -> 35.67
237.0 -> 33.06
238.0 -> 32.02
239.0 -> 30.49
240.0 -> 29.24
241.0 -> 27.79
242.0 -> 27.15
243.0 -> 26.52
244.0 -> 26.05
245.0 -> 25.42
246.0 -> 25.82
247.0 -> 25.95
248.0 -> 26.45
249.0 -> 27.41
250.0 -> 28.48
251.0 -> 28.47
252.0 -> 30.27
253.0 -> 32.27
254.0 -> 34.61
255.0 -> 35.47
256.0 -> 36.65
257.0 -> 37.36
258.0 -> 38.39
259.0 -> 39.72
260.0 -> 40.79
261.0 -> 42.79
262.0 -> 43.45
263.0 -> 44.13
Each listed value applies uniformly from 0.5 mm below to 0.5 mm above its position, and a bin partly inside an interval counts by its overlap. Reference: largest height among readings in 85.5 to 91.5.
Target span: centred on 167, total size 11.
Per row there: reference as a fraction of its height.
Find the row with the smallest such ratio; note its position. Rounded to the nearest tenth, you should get 168.0 mm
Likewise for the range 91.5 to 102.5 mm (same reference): 101.0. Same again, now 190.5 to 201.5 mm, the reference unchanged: 199.0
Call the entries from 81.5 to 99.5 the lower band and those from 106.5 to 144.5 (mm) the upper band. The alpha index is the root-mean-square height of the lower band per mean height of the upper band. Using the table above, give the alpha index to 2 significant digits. 0.96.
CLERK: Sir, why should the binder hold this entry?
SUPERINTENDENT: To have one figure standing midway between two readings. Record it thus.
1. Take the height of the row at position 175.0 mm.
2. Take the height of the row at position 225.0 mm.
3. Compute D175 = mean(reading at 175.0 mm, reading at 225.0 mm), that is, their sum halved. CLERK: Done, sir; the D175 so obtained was 54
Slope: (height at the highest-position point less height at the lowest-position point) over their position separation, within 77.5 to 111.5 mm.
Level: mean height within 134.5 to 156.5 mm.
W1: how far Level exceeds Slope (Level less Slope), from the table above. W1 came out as 58.8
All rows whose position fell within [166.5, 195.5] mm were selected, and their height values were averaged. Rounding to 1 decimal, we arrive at 57.6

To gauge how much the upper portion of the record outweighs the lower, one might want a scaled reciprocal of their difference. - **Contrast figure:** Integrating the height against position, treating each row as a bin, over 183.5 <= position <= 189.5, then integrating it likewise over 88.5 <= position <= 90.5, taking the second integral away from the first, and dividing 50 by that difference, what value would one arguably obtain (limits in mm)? 0.22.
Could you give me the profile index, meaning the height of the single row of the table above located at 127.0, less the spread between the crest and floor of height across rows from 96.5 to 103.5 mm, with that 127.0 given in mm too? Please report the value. 60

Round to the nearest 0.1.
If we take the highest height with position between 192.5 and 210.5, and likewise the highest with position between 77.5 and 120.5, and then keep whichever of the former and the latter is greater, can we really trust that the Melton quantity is 62.7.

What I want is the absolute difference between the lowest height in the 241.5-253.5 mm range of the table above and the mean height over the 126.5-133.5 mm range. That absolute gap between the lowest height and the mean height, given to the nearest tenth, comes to 36.1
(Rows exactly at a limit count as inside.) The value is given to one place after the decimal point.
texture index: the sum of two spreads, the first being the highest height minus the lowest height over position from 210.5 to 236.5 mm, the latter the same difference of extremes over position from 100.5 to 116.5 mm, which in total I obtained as 25.9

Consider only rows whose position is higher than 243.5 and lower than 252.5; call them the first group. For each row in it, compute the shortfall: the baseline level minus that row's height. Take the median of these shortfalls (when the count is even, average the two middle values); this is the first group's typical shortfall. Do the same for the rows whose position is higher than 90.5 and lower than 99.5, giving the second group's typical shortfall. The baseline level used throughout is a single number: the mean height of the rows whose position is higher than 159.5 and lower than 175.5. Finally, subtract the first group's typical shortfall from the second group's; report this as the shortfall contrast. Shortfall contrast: -33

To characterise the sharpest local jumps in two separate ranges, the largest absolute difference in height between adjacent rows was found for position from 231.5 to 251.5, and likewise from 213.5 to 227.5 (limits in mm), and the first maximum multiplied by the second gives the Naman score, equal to 5.3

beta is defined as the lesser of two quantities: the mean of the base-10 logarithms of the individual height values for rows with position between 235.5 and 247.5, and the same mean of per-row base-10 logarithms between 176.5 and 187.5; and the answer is 1.46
